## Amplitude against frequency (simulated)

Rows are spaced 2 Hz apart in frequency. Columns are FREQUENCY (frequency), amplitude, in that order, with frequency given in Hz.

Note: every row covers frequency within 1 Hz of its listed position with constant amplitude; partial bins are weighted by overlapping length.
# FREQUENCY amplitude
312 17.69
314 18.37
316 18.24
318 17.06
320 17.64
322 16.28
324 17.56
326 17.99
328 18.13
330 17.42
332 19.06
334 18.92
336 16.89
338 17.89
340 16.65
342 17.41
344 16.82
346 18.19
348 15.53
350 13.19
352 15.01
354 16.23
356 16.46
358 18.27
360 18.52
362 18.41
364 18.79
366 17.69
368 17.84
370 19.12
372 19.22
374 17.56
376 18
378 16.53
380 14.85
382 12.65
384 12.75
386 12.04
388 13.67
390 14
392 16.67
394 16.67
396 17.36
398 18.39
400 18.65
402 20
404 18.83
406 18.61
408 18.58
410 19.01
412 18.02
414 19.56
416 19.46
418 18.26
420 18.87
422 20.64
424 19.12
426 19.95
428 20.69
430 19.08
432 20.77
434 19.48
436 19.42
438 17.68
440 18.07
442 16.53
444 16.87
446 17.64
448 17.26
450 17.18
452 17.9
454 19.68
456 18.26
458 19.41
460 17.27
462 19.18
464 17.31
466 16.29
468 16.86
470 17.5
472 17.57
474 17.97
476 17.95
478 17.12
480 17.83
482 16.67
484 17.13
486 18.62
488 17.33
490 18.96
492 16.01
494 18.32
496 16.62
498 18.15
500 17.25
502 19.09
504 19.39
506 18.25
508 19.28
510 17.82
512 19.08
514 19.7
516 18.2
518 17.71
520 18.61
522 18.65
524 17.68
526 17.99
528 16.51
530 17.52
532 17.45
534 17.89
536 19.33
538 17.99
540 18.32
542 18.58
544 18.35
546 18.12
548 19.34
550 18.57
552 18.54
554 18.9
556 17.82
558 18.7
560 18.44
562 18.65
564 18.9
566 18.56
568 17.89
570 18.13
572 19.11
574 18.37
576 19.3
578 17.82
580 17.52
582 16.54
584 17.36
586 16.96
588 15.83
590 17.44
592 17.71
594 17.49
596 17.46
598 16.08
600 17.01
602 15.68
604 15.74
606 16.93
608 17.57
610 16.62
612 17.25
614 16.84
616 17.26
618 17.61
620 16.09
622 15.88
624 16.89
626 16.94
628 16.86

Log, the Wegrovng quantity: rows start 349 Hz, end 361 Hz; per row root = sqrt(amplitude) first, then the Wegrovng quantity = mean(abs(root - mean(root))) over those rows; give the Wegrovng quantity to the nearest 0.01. 0.18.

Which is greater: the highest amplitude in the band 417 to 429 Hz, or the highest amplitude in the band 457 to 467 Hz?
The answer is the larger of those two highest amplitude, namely 20.7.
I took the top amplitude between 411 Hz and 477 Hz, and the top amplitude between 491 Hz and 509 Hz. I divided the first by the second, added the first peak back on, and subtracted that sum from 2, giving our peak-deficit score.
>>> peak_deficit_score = -19.8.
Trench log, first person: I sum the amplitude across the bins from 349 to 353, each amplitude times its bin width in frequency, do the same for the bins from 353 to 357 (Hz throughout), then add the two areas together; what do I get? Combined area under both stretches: 122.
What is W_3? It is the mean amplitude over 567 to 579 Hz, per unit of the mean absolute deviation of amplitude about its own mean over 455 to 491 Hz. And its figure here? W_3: 26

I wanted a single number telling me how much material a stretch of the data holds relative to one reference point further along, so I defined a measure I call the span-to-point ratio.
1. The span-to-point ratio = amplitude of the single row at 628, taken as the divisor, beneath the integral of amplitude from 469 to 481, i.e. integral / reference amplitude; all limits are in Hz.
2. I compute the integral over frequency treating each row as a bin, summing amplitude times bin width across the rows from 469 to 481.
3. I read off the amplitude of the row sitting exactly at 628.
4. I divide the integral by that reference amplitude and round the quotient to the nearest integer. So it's 13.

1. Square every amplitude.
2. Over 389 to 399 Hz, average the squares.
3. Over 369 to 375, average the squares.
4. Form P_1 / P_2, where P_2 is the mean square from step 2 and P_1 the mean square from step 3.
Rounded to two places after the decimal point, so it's 1.25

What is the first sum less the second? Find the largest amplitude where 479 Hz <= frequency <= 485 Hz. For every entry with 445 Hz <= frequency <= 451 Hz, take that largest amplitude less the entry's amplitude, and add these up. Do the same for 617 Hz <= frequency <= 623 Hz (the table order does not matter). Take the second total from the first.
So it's -2.5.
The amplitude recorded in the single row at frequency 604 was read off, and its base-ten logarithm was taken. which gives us 1.20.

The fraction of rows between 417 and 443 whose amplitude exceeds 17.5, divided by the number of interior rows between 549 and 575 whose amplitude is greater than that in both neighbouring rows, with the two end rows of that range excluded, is 0.23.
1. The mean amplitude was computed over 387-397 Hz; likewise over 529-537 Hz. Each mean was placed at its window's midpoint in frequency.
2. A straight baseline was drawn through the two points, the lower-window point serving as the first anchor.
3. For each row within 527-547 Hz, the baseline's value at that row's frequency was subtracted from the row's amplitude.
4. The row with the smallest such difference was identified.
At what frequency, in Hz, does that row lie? 528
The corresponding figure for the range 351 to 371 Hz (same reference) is 352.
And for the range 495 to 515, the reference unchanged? 496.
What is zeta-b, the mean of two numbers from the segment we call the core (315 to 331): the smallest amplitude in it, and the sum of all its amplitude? 78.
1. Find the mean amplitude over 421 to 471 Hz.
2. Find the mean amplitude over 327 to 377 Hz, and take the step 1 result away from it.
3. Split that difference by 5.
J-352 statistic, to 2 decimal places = -0.18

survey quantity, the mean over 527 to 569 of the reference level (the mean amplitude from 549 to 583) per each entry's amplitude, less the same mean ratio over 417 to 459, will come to 0.02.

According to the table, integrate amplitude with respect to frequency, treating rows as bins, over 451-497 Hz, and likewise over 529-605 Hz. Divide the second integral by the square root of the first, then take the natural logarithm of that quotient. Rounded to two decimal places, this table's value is 3.86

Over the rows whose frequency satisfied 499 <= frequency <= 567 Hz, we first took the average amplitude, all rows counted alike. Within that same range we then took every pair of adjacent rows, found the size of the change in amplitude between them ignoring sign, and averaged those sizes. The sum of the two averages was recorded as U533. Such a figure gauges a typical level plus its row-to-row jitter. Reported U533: 19.1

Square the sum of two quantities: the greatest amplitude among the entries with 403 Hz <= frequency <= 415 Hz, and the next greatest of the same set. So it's 1488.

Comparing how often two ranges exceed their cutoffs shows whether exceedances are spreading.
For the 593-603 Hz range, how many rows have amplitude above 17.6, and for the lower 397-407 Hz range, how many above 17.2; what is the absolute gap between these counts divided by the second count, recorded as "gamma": 1.0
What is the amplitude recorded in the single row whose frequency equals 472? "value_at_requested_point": 17.57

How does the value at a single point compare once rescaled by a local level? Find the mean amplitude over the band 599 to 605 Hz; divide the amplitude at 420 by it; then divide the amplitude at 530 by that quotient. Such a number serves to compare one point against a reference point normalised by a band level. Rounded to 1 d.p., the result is 15.0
